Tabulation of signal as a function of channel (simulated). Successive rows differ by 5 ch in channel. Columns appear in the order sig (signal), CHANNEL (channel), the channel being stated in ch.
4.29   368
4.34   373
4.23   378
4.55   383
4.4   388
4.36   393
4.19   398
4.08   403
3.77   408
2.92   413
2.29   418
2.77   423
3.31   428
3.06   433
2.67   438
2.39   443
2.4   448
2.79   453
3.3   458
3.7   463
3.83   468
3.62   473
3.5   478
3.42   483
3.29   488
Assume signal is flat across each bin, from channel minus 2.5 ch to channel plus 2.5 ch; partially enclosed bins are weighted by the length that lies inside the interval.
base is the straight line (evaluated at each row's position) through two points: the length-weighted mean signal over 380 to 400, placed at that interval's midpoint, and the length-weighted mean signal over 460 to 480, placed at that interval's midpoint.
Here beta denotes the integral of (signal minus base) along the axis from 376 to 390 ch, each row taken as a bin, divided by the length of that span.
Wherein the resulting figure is 0.0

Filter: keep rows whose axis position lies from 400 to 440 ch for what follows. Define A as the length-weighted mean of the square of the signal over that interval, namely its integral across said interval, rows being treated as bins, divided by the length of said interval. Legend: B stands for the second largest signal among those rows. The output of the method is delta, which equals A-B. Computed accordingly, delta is 6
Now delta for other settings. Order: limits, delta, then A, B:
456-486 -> 9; 13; 3.7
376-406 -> 14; 18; 4.4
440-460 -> 5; 7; 2.79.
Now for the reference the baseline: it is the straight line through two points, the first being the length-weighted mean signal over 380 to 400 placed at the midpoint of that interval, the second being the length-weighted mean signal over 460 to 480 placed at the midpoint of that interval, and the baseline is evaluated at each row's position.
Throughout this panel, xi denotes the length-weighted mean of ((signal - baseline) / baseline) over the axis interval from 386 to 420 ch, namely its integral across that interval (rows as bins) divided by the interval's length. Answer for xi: -0.13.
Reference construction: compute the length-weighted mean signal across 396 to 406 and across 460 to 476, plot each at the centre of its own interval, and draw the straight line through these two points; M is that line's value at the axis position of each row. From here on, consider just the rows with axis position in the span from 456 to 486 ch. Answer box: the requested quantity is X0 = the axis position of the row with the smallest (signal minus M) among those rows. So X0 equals 458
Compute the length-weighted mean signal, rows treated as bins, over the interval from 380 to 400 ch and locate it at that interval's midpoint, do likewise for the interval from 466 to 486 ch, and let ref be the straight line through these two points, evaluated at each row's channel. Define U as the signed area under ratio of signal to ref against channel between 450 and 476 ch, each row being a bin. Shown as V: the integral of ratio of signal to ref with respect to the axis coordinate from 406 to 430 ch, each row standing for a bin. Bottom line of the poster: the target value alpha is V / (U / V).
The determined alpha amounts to 13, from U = 24.1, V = 17.4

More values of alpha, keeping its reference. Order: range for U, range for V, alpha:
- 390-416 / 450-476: 25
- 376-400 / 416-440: 12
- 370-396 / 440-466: 16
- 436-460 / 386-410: 32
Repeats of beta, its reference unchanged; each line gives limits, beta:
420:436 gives -1.0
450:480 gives -0.3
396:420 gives -0.8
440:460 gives -1.1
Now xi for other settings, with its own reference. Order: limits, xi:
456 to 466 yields -0.06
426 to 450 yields -0.30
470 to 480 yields -0.01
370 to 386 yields -0.02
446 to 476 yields -0.12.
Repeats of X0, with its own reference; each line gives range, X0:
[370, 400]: 378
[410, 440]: 418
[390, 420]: 418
